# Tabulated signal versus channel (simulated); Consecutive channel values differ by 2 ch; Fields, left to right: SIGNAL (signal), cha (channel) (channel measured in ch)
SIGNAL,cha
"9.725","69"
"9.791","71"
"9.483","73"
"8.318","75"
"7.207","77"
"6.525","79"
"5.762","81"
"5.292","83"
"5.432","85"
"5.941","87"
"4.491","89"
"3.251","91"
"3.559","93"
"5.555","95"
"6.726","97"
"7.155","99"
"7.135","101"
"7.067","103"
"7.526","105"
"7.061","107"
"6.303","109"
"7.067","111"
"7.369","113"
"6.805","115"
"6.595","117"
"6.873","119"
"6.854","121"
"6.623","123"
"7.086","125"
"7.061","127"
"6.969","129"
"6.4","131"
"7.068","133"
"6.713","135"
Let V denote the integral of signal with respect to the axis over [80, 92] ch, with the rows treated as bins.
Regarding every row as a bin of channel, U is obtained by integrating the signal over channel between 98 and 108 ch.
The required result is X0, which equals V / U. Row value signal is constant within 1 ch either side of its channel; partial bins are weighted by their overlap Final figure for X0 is 0.84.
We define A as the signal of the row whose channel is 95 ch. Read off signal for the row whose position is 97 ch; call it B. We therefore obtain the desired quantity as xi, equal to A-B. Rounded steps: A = 5.555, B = 6.726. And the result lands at -1.2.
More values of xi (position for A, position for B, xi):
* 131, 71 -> -3.4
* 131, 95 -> 0.8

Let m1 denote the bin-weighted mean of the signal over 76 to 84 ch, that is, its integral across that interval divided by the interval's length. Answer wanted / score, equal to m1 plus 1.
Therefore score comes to 7.2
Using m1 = 6.2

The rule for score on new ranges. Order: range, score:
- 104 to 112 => 8.0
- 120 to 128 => 7.9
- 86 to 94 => 5.3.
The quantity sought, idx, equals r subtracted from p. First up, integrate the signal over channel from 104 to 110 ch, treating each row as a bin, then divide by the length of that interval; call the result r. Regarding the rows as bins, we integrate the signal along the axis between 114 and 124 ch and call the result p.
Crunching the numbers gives 61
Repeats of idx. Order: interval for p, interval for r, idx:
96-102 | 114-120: 35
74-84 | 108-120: 59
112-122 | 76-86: 63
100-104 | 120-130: 21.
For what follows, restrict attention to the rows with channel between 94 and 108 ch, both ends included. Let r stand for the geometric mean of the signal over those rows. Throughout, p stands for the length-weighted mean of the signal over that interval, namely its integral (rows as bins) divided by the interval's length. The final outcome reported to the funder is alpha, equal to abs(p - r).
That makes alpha 0.03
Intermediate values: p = 6.89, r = 6.86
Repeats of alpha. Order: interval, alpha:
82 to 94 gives 0.11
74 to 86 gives 0.09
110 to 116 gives 0.00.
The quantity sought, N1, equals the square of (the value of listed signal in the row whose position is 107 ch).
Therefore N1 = 49.9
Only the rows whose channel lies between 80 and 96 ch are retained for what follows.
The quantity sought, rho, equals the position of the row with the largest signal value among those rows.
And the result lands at 87 ch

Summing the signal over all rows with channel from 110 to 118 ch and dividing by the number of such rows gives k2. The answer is 6.96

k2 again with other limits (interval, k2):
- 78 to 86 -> 5.75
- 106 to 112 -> 6.81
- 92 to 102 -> 6.03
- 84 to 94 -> 4.53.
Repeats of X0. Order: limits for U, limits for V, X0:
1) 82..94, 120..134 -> 1.72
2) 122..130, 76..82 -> 0.70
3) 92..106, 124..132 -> 0.62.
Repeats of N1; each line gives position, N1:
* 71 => 95.9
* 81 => 33.2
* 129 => 48.6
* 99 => 51.2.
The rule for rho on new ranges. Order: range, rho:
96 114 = 105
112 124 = 113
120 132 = 125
